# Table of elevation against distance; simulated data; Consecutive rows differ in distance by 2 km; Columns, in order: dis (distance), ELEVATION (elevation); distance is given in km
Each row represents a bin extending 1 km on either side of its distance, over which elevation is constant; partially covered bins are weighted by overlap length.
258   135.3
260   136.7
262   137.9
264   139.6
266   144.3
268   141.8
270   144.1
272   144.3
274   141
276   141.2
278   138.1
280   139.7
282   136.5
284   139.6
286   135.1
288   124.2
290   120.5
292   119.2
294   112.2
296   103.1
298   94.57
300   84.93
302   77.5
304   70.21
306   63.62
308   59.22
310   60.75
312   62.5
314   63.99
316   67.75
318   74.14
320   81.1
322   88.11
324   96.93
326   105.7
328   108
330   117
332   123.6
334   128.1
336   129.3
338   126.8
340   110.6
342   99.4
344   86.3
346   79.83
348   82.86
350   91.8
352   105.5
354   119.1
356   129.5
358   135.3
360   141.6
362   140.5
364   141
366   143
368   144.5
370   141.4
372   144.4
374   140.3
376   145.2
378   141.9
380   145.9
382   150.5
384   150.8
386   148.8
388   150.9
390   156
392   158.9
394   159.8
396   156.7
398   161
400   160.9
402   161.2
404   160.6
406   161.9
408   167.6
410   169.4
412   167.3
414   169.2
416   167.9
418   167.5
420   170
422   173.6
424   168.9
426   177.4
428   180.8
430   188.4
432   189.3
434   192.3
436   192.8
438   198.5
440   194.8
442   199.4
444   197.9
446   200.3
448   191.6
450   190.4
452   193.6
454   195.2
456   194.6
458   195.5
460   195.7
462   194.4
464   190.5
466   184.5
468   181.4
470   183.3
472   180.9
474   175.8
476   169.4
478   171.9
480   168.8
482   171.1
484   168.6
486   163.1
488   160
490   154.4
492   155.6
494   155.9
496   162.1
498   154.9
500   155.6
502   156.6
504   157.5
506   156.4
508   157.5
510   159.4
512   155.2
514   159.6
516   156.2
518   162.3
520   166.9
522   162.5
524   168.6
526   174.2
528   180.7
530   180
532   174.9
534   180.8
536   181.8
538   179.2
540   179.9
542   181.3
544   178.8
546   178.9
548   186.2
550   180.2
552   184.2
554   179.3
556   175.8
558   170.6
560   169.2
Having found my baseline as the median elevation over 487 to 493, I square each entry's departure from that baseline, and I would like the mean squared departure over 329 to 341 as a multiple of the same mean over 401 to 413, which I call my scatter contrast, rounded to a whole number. 12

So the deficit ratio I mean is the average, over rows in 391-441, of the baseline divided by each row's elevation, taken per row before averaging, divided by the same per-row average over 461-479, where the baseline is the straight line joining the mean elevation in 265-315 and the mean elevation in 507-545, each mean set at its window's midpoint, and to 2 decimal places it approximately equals 0.96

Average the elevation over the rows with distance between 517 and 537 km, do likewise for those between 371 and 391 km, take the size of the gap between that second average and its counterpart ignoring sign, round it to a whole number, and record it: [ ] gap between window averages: 26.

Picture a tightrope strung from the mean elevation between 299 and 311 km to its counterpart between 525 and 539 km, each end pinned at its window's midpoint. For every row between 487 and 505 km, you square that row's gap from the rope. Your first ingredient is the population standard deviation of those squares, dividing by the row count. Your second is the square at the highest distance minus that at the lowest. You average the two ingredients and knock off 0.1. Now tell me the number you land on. 40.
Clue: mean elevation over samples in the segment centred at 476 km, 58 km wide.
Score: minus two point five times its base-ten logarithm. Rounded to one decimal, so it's -5.6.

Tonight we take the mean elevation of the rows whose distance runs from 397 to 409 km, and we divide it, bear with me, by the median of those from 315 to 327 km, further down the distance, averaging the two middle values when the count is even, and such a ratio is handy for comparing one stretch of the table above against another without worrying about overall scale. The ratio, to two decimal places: 1.92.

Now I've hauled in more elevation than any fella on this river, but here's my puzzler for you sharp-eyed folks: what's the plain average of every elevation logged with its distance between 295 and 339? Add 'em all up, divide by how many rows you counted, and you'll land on 90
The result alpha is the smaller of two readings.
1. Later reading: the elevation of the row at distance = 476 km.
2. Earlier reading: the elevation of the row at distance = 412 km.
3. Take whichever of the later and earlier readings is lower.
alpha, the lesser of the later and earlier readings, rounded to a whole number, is 167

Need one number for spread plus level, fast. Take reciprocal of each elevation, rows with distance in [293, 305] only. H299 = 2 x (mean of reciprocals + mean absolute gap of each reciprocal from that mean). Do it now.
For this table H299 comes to 0.0259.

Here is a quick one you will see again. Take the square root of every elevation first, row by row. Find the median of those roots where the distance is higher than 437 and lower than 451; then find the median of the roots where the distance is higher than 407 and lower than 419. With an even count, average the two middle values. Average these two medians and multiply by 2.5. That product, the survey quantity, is 33.8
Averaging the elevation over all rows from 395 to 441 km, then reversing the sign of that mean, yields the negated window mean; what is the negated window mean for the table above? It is -174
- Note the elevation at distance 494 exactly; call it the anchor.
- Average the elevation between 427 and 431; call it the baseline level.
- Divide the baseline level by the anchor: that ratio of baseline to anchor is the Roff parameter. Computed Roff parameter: 1.18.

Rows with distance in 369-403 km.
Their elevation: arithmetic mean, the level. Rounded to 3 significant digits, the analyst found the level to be 151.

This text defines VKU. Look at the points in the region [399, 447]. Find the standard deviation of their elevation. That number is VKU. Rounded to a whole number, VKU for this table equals 14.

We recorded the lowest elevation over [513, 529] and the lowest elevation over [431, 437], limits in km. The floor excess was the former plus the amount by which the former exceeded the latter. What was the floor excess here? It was 123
